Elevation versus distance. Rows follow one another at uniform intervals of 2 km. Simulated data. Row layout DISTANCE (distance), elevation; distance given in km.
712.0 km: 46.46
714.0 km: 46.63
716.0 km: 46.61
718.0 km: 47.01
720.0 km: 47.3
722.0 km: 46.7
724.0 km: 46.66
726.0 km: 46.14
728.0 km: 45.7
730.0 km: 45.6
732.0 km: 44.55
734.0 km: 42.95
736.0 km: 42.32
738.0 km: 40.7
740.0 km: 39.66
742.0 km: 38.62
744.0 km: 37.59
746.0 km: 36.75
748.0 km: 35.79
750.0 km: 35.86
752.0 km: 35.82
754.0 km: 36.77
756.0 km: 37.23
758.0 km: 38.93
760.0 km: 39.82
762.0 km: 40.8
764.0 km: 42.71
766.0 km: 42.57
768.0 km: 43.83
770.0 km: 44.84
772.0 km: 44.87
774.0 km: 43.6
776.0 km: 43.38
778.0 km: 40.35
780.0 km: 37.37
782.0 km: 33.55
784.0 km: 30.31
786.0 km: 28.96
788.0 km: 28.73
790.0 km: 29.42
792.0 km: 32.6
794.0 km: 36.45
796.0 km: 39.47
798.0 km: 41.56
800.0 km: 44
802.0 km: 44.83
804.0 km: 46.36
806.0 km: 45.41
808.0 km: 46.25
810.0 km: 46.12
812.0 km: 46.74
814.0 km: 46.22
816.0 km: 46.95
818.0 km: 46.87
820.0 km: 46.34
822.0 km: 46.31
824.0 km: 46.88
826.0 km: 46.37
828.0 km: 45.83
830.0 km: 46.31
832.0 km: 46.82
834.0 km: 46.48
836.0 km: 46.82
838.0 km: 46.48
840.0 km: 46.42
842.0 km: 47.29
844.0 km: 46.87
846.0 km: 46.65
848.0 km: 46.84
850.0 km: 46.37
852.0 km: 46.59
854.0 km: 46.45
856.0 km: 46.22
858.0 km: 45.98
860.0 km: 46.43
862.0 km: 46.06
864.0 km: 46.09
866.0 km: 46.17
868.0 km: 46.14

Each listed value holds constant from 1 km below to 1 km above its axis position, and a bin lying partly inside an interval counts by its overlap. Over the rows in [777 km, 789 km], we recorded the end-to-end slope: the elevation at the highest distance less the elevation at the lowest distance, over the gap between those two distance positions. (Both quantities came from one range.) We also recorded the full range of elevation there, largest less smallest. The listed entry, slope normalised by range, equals -0.10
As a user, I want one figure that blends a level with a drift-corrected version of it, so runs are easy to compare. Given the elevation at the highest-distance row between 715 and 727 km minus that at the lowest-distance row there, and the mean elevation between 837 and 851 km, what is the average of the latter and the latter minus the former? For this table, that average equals 47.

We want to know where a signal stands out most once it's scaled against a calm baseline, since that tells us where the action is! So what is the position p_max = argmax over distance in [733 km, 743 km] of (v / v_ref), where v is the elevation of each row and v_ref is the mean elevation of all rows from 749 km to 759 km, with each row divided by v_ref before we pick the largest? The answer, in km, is 734.0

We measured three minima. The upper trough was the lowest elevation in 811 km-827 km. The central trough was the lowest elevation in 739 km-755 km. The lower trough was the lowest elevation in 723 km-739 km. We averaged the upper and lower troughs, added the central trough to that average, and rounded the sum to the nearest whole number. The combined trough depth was 79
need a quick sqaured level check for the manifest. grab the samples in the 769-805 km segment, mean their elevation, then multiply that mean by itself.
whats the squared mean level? 1472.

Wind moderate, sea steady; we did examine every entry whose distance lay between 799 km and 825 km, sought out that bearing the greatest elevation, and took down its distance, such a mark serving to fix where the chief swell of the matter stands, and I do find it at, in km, 816.0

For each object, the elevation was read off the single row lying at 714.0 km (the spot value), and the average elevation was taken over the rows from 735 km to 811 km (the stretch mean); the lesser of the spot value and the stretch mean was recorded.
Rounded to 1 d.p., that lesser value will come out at 39.3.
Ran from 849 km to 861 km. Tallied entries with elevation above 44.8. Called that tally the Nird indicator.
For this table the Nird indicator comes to 6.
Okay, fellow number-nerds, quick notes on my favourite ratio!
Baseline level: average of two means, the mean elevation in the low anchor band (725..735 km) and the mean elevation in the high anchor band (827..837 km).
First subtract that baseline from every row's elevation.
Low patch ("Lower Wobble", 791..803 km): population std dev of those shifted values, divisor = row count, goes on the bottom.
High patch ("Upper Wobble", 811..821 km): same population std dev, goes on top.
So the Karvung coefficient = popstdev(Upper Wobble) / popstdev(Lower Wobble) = 0.1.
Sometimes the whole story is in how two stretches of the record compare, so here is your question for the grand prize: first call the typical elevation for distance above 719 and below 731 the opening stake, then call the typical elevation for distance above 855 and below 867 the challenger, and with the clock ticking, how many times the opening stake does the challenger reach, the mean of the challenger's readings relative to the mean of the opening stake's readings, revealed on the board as 1.00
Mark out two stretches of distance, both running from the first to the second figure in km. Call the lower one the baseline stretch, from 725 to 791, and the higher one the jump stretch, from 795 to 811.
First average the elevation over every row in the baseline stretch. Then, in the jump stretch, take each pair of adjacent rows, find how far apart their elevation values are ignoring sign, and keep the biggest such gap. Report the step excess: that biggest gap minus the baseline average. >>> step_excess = -37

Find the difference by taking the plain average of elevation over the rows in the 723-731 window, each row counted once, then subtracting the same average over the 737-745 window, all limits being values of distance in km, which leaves 6.9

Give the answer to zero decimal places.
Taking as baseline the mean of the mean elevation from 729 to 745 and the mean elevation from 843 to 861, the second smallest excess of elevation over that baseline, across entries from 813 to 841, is 2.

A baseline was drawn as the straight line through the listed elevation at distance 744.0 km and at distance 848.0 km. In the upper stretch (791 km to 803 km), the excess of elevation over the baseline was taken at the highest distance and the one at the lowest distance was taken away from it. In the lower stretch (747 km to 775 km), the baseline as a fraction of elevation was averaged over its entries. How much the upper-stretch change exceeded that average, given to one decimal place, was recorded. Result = 10.4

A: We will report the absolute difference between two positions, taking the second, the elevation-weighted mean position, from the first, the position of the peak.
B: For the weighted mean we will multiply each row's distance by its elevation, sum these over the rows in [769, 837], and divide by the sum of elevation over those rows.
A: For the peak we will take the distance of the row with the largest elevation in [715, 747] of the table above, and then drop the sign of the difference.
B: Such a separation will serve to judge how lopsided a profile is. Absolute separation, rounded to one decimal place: 84.6 km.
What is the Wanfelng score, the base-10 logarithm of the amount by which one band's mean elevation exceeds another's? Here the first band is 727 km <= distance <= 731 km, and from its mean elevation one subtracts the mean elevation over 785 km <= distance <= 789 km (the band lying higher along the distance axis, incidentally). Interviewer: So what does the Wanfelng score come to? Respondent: 1.2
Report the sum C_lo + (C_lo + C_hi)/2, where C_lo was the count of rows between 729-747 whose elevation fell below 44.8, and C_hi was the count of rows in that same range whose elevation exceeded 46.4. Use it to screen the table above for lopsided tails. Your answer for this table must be 12.0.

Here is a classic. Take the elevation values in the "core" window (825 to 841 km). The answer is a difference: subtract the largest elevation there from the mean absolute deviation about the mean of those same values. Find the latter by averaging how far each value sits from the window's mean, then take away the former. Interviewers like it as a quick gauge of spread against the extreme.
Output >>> -46.6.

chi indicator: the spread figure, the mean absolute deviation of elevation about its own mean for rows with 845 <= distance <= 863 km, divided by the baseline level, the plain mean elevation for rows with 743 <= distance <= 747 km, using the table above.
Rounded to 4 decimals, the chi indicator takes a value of 0.0058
